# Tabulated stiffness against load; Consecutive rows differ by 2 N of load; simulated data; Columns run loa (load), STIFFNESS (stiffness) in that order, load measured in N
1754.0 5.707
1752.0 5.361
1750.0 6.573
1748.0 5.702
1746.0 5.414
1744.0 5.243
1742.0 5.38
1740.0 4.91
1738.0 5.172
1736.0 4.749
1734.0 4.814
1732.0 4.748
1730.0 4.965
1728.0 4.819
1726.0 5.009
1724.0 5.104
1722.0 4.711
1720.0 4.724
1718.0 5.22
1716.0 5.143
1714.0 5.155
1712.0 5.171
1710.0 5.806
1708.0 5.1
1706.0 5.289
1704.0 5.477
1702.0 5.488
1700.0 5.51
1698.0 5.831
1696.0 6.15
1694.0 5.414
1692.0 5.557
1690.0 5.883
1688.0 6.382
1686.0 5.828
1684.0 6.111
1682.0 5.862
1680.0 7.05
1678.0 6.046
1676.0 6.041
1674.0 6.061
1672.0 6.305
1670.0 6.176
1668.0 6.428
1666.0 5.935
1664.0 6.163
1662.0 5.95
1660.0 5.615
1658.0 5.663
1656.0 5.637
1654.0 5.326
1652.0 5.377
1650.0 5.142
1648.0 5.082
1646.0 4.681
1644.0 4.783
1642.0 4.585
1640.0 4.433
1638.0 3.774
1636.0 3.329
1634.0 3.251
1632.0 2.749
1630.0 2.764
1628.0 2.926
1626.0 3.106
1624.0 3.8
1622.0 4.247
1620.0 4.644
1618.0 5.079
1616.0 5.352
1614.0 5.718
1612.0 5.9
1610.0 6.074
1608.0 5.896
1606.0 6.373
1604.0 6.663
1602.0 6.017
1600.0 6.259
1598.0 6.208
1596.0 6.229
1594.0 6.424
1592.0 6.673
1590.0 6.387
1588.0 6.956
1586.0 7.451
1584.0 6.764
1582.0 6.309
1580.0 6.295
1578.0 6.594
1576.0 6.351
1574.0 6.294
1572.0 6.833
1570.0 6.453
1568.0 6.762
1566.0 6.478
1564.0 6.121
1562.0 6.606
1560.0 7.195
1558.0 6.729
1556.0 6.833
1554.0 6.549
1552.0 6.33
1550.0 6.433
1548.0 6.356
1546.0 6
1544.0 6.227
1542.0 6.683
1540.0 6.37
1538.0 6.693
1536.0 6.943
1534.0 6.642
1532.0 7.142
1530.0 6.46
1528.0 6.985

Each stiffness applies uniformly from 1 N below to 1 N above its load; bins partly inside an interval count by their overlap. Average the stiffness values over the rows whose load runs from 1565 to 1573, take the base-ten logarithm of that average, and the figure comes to 0.82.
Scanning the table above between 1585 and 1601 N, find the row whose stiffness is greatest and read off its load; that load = 1586.0 N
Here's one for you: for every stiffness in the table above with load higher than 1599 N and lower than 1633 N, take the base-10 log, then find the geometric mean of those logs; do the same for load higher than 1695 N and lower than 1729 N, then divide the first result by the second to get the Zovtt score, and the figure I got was 0.91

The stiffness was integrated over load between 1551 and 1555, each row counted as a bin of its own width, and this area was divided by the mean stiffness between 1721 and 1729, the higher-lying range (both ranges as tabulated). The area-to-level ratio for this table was 5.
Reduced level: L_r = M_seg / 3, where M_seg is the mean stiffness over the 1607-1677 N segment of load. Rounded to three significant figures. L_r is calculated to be 1.66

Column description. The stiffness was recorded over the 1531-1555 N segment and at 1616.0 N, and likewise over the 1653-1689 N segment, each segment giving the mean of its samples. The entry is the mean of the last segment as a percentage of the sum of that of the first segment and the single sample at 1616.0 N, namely 51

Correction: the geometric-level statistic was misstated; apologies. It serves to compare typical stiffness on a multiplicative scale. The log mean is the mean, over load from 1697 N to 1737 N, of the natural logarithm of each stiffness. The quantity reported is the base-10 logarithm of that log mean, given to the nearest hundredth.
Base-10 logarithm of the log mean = 0.21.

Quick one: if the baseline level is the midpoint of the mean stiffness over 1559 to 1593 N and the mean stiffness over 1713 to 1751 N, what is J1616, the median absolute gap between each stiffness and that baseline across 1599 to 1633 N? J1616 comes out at 0.79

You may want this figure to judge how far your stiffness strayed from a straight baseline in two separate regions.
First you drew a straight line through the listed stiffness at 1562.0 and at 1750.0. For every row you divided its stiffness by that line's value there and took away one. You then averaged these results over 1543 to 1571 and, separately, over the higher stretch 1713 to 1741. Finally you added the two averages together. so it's -0.26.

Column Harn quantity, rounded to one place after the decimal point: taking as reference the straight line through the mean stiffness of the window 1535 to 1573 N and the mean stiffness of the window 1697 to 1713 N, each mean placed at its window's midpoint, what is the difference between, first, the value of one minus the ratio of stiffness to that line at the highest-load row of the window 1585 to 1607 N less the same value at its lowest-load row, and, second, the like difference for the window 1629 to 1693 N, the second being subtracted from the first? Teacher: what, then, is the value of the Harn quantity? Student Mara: 0.7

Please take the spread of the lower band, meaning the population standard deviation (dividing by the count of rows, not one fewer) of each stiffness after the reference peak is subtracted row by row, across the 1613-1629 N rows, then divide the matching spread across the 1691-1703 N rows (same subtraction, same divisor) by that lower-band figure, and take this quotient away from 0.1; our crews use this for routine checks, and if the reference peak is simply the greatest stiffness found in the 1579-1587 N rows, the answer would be -0.17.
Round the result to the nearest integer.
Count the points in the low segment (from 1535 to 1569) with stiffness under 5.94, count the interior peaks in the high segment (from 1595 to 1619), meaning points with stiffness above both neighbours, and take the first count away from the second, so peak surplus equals 3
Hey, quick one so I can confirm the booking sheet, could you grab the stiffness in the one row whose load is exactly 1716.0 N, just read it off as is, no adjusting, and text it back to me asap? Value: 5.143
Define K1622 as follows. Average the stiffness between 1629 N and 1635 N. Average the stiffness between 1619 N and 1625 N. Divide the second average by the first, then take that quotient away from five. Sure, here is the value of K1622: 3.55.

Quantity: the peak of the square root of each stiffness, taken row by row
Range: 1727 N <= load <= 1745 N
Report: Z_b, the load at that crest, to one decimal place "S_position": 1742.0 N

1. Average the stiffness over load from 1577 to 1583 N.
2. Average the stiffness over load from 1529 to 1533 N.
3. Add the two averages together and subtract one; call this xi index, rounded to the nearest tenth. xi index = 12.2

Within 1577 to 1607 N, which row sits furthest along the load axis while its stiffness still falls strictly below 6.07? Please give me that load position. 1602.0 N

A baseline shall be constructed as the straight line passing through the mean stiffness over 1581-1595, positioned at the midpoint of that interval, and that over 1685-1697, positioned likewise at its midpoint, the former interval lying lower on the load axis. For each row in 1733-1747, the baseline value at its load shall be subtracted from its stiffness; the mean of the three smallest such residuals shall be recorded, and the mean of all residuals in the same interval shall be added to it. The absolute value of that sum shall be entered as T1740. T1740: 1.0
